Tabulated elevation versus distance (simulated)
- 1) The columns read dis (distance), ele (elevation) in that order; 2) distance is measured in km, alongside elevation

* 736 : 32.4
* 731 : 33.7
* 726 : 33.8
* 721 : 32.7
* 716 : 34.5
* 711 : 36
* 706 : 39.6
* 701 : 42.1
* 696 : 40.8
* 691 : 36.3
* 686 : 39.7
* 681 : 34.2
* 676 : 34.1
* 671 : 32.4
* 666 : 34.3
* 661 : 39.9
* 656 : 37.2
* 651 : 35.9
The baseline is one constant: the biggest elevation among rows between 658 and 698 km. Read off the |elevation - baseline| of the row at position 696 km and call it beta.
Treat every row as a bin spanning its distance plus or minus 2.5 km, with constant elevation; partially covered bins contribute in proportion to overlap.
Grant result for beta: 0.0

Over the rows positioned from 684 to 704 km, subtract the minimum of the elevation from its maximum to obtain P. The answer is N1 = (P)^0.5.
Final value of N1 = 2.41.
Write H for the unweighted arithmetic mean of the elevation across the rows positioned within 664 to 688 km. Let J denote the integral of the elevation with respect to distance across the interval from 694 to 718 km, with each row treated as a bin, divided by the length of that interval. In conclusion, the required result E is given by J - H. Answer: 4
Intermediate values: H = 35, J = 38.6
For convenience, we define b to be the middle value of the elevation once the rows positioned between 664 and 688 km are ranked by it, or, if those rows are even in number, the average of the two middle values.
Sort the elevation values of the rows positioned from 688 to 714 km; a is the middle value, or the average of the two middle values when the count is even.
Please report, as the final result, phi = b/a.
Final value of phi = 0.86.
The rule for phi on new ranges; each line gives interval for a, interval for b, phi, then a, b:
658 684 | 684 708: 1.16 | 34.2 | 39.7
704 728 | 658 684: 0.99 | 34.5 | 34.2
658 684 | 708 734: 0.99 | 34.2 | 33.8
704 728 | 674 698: 1.05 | 34.5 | 36.3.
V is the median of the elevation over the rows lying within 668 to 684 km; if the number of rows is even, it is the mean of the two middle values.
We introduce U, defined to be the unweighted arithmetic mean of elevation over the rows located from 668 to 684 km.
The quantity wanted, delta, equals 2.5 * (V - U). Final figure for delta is 1.3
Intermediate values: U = 34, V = 34.1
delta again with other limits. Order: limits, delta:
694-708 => -0.1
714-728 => 0.3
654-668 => 0.2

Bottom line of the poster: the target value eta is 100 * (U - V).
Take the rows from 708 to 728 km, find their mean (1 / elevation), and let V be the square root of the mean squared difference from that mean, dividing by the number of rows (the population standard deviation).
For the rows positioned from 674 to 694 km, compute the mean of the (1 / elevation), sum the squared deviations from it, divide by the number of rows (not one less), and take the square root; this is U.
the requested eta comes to 0.07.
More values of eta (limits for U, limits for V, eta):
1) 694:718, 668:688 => -0.01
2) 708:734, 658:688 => -0.13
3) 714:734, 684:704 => -0.09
